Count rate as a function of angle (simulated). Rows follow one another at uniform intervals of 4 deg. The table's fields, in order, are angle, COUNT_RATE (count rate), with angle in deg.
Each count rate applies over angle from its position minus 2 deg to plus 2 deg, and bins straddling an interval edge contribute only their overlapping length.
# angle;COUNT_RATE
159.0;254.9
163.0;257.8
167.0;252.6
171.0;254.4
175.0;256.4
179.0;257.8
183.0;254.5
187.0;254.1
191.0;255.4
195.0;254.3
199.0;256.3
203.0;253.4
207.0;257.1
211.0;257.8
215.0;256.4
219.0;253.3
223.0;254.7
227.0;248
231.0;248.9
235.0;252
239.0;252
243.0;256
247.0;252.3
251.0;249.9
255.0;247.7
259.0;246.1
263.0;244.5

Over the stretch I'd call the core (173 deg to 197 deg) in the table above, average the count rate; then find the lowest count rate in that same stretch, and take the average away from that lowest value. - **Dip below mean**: -1.3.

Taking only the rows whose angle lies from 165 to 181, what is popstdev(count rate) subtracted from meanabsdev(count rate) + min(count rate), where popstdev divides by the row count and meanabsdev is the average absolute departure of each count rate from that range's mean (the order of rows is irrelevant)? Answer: 252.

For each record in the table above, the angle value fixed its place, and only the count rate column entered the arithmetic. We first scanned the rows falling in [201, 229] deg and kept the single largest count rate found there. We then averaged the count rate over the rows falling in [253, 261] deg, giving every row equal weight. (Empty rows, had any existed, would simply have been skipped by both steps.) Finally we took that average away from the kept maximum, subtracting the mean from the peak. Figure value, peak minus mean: 11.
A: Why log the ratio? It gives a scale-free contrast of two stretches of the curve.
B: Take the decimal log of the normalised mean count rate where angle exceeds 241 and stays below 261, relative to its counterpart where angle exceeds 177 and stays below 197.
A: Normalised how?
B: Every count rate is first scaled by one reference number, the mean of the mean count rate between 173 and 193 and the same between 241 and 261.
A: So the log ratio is -0.008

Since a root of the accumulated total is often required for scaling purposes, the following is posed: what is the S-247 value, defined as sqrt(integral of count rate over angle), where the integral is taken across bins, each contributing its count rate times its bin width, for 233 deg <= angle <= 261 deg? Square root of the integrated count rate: 83.8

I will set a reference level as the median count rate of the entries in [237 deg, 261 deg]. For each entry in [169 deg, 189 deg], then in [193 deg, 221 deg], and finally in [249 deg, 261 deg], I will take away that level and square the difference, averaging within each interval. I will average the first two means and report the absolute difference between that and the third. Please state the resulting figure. 11.2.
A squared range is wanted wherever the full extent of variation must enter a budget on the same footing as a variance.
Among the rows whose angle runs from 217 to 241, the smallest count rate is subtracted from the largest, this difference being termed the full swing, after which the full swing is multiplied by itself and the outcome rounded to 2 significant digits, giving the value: 45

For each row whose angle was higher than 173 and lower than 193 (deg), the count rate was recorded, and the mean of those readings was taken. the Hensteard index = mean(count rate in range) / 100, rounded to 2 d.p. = 2.56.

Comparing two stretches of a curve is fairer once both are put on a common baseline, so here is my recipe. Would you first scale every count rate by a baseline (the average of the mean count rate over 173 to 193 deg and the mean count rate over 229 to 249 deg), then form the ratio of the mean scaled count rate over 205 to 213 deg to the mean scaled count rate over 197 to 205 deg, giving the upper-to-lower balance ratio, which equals 1.01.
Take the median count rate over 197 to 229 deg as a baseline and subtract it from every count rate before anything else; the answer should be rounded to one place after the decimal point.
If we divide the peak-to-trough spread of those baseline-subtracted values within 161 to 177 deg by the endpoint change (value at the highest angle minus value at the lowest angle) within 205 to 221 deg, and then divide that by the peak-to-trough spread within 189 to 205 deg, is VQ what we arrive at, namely -0.5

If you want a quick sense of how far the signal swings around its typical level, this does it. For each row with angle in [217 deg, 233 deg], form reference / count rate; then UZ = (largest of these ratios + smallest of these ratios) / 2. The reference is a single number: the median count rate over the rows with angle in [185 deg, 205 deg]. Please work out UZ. 1.01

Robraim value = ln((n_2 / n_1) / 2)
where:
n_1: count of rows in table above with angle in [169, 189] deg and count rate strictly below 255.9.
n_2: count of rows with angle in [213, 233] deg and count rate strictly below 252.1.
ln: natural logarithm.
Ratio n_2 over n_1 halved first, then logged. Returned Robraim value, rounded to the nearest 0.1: -1.1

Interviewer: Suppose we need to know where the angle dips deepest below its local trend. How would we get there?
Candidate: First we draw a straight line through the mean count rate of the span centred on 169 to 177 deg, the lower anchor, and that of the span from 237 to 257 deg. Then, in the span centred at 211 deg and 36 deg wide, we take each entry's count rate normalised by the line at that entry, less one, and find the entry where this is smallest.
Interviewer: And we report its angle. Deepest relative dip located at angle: 227.0 deg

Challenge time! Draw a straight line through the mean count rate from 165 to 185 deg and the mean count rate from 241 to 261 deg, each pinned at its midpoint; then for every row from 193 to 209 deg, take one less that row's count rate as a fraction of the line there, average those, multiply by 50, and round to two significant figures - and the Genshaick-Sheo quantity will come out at -0.35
